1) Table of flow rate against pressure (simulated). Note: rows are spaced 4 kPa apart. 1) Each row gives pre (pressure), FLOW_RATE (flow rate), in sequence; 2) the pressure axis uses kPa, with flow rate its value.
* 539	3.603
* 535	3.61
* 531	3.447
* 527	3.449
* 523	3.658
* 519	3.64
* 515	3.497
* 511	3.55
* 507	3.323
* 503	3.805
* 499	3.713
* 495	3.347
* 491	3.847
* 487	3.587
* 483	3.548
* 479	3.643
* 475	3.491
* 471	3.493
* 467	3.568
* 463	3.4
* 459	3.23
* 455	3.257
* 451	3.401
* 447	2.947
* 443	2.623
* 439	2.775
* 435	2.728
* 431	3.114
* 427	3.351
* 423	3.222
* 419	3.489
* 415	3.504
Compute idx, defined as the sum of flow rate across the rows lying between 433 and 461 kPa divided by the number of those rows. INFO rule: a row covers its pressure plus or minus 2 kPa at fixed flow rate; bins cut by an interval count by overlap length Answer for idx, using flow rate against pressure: 2.99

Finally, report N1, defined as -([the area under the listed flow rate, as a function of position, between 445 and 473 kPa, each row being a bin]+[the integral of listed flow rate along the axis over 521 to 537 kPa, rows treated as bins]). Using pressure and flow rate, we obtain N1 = -150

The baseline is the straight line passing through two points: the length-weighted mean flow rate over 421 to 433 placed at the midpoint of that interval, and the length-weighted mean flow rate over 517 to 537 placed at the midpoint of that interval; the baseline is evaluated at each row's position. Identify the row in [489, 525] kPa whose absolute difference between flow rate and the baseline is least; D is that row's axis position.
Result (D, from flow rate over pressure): 515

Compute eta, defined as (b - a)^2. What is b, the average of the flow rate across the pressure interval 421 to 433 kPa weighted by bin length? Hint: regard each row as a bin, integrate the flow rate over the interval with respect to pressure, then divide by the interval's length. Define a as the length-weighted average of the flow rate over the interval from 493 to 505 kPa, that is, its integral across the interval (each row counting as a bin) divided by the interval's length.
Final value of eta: 0.154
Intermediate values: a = 3.62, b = 3.23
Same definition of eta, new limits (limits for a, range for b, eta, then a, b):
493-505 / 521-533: 0.011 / 3.62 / 3.52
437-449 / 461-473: 0.497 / 2.78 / 3.49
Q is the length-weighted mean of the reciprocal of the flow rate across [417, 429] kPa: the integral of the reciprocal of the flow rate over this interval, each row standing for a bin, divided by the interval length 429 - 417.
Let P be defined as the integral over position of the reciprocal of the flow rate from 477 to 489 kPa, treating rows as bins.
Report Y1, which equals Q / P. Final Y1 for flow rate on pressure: 0.089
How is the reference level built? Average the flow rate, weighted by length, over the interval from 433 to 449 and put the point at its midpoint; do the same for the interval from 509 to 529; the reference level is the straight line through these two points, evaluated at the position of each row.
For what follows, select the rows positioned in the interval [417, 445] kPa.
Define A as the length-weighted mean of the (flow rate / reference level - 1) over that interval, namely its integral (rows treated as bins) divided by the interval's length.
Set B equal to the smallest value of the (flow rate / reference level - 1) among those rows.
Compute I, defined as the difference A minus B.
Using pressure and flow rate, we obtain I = 0.20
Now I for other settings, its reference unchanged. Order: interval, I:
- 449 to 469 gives 0.05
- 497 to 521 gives 0.07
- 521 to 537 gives 0.03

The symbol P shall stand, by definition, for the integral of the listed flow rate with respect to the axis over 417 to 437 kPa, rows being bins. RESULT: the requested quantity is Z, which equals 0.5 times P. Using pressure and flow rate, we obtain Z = 31.8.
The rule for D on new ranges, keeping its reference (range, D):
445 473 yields 463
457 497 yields 463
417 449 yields 423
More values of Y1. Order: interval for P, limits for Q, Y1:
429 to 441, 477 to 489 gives 0.066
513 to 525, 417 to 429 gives 0.089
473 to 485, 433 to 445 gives 0.110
